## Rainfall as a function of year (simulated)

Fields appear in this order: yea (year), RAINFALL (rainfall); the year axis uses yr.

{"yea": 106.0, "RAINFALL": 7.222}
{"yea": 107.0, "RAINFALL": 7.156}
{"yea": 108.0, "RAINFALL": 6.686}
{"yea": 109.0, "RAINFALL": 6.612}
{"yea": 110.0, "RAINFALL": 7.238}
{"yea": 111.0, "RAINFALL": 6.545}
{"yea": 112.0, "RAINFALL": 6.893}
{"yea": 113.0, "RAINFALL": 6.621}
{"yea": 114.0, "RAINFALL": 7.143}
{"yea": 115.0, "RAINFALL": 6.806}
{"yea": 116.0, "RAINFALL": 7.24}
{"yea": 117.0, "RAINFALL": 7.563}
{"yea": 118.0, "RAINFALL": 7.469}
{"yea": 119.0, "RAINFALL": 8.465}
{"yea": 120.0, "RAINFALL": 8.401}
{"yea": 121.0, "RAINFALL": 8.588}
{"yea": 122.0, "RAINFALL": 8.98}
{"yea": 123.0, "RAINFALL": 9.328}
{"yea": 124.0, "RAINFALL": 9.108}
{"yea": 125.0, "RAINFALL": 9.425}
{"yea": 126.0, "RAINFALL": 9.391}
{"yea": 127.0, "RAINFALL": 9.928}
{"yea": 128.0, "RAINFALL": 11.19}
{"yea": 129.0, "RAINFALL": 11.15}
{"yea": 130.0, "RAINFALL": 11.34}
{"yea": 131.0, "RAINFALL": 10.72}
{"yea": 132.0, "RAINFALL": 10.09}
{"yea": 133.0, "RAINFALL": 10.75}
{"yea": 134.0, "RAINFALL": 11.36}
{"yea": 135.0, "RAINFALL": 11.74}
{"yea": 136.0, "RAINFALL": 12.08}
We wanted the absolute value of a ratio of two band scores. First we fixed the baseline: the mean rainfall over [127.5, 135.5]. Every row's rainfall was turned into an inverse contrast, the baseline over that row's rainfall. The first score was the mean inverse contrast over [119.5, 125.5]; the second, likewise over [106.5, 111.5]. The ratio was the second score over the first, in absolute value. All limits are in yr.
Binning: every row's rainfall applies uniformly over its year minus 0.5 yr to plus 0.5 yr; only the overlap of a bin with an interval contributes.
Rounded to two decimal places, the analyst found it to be 1.31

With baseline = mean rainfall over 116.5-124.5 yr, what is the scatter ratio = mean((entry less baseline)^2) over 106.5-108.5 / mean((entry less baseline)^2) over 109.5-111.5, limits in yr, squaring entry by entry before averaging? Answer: 0.94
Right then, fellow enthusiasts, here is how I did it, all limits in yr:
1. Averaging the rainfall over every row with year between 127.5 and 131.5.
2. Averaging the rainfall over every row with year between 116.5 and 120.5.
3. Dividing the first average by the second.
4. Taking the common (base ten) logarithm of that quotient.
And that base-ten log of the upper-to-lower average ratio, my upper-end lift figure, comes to 0.14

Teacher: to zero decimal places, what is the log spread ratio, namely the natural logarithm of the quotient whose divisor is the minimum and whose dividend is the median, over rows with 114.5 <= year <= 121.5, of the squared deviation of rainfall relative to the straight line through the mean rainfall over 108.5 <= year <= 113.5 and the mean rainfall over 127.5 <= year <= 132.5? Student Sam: 5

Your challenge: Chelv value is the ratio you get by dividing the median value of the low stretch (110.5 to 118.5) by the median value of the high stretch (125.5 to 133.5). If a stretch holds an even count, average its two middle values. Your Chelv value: 0.65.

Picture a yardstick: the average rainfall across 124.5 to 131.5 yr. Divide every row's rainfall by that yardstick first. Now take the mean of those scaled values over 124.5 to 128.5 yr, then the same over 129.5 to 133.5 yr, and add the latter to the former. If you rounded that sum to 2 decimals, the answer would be 1.98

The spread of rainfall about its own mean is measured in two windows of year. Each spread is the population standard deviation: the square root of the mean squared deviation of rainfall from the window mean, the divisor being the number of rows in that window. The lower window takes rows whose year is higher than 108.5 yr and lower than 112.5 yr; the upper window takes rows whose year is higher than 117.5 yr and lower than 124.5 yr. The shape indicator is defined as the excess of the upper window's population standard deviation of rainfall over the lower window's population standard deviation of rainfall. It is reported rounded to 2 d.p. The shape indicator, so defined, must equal 0.30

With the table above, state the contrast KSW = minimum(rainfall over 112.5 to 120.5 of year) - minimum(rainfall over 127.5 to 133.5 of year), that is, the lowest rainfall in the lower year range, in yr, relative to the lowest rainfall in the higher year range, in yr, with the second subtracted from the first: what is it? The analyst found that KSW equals -3.5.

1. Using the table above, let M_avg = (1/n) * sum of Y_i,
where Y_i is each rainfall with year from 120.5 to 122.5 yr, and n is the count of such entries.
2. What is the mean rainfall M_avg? 8.8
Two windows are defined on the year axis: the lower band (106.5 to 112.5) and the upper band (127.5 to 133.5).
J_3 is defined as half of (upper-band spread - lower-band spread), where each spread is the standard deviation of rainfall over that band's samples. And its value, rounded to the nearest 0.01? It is 0.08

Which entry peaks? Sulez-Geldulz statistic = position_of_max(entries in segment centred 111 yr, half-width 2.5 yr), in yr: 110.0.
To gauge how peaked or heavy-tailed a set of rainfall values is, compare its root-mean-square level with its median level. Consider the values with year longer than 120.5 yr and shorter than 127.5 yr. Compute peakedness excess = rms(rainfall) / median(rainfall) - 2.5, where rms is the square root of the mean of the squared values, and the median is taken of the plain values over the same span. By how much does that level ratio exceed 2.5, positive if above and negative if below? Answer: -1.51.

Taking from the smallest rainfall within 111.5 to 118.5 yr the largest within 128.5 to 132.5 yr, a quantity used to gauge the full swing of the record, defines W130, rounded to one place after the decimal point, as -4.7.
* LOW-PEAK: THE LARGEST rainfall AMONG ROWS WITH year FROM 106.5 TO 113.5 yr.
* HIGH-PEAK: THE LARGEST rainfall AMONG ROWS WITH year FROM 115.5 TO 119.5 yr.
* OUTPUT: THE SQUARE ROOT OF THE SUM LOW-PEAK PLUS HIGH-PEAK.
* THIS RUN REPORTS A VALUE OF 3.96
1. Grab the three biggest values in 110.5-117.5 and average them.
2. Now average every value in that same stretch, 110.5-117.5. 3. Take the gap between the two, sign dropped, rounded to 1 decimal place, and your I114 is 0.3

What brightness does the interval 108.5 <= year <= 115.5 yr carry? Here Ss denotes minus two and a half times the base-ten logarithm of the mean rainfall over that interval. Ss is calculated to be -2.1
